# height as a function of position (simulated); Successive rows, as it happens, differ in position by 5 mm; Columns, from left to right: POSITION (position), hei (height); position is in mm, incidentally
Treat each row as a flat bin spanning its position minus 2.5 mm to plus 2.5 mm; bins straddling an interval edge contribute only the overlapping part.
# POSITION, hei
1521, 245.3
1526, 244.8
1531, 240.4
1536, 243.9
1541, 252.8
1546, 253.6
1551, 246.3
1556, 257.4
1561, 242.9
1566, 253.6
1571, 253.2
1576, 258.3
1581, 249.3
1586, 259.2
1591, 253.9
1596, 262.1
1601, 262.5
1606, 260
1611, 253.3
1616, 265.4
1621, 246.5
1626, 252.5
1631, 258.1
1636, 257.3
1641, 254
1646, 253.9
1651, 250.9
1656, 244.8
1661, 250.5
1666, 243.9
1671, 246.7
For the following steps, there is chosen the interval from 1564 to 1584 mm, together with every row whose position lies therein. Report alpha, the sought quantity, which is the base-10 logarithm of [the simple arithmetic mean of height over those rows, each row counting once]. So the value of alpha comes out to 2.40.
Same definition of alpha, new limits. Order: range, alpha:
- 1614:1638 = 2.41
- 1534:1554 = 2.40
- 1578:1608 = 2.41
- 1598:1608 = 2.42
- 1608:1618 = 2.41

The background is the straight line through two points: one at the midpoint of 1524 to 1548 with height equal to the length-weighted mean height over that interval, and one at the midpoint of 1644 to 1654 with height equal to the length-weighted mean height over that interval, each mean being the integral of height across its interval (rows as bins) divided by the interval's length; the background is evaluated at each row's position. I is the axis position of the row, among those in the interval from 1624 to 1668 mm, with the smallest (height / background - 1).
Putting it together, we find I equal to 1666 mm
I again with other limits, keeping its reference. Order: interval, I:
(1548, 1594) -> 1561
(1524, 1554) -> 1531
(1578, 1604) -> 1581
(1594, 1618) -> 1611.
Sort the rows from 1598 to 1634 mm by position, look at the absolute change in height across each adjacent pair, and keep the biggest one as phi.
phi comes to 18.9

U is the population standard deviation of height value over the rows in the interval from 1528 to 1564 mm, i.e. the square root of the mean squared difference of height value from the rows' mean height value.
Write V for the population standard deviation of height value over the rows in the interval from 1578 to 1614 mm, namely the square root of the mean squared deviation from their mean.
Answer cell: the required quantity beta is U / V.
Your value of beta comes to 1.3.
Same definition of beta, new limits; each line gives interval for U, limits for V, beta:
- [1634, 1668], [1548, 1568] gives 0.8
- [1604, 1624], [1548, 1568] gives 1.2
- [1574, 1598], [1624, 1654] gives 1.8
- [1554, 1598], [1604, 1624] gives 0.8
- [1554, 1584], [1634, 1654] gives 2.3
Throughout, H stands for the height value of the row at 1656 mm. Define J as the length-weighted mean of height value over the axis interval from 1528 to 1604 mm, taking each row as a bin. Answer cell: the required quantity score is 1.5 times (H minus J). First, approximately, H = 244.8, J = 253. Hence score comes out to -12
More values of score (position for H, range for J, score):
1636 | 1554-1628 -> 3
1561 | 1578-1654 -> -19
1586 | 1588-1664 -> 6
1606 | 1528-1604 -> 11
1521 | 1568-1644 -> -17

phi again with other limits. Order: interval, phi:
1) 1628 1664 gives 6.1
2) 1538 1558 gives 11.1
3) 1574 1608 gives 9.9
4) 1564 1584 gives 9.0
